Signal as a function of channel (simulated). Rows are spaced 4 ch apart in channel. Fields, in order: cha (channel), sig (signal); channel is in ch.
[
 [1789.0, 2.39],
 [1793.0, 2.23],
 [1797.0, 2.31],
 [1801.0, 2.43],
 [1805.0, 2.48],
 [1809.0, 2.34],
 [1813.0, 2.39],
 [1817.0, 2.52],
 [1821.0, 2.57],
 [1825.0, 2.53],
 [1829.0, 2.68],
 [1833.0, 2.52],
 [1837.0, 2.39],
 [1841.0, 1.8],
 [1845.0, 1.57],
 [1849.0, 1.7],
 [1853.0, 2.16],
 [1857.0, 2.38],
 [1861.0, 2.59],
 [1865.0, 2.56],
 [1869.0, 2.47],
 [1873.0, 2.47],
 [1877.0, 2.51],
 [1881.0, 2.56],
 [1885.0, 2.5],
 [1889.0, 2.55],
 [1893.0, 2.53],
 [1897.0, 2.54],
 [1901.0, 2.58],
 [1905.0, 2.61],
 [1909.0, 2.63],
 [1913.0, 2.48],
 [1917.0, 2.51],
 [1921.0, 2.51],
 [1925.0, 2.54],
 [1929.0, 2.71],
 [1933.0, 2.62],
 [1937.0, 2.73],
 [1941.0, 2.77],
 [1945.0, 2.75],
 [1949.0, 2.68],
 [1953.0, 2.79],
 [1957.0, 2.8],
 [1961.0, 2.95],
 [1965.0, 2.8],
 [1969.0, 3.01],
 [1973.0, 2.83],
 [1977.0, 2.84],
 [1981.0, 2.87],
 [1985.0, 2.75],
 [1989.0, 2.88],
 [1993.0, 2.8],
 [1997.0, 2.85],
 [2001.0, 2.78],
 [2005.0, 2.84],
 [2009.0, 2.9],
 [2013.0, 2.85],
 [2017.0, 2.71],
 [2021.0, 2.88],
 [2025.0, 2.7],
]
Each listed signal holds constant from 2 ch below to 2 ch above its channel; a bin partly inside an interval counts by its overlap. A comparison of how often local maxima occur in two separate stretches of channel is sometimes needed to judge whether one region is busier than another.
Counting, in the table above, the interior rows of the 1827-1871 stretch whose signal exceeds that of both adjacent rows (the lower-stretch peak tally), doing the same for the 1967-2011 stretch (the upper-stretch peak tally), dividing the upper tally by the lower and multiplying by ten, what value 30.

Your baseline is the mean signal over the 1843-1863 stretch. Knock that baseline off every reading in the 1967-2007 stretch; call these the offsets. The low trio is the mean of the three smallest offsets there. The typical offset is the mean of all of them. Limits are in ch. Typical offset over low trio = 1.10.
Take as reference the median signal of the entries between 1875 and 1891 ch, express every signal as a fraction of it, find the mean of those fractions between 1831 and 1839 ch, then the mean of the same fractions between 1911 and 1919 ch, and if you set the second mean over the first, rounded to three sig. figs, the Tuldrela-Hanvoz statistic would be 1.02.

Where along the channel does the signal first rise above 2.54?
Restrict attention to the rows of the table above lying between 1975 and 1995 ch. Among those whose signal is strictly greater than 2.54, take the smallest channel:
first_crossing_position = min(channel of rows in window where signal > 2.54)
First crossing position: 1977.0 ch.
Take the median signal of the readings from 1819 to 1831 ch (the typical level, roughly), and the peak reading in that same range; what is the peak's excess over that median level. 0.11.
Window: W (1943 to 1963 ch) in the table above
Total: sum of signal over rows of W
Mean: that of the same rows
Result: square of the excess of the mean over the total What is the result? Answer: 125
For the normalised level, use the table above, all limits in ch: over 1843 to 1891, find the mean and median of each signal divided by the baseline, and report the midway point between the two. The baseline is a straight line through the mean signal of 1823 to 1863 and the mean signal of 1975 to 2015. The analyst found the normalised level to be 1.03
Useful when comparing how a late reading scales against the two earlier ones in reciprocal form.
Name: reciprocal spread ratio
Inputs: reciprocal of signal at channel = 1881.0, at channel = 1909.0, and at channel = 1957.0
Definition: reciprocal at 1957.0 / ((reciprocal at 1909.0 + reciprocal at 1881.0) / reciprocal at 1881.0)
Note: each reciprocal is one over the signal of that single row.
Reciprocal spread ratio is 0.181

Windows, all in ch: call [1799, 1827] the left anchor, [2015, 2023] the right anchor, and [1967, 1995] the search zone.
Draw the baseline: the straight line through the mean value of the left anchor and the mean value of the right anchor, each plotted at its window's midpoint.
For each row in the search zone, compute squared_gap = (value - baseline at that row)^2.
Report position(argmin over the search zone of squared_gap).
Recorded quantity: 1985.0 ch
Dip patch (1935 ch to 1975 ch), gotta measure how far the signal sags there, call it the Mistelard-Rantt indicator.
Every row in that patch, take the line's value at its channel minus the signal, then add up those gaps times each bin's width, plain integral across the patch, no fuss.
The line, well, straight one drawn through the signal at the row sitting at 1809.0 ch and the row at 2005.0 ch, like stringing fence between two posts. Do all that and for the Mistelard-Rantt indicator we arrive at -4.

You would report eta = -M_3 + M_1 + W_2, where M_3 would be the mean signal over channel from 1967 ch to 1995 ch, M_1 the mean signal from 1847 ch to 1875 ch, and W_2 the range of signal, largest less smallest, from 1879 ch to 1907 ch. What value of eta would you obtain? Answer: -0.41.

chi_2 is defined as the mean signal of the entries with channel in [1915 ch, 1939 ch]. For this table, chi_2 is 2.60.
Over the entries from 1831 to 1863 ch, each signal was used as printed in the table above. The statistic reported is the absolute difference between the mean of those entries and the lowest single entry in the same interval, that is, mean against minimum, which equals 0.57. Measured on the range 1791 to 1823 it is 0.18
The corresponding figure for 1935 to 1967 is 0.10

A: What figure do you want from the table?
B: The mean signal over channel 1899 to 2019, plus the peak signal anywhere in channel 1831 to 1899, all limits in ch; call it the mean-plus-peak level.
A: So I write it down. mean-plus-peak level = 5.34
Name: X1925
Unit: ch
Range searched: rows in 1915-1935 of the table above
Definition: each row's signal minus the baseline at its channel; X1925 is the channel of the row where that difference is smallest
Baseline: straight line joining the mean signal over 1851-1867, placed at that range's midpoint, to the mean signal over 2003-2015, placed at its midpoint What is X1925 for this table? 1921.0 ch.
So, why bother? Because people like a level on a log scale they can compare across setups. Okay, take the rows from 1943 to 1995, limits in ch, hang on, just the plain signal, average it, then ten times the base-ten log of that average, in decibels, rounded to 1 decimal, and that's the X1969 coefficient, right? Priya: 4.5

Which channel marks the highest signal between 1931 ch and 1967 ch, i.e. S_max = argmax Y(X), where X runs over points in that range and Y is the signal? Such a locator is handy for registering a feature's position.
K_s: 1961.0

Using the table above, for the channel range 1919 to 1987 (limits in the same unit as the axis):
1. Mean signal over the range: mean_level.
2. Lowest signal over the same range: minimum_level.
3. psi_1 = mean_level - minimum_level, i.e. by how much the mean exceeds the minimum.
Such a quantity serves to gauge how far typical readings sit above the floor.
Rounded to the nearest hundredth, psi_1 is 0.25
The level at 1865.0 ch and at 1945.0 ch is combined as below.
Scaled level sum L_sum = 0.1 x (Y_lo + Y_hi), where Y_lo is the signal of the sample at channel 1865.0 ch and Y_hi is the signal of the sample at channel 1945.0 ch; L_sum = 0.531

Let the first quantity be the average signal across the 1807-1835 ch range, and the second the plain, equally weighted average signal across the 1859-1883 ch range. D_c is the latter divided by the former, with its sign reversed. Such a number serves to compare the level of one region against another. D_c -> -1.01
